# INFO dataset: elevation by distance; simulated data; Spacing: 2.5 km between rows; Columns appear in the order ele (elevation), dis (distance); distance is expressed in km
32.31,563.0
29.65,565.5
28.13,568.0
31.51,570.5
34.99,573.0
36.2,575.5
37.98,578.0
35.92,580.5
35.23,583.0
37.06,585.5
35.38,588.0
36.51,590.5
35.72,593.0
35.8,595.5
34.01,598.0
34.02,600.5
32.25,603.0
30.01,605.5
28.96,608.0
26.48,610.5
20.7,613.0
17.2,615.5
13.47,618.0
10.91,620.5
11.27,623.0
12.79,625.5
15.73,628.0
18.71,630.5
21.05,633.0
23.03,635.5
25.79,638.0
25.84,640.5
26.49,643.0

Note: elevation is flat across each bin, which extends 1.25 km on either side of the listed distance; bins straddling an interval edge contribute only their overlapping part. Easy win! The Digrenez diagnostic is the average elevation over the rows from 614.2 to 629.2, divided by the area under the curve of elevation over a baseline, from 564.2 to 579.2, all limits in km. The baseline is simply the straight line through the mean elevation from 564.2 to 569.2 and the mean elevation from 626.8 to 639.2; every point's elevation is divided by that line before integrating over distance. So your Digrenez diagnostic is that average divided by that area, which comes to 0.8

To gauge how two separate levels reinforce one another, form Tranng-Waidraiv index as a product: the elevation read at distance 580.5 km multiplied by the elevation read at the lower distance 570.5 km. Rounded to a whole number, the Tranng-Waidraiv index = 1132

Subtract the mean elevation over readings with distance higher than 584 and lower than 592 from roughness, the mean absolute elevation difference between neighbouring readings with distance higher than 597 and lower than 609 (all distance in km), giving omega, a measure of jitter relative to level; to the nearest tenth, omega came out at -35.0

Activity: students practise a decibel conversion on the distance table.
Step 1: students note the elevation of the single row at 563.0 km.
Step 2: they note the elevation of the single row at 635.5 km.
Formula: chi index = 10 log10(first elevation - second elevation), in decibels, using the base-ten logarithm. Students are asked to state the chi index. 10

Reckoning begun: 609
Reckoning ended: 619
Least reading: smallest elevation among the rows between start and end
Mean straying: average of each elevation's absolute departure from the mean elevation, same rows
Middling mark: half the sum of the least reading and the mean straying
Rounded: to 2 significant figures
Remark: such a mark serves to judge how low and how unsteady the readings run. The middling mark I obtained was 8.8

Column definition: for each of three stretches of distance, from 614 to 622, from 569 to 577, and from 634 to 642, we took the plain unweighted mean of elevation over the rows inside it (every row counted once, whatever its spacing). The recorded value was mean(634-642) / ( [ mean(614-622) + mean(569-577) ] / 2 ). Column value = 1.0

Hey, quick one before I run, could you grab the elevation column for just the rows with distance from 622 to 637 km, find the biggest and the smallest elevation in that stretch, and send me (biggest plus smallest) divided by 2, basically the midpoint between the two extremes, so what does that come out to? 17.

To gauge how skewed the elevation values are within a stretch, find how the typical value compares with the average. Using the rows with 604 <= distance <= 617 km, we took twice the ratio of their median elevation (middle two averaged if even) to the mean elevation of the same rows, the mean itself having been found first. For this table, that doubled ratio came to 2.15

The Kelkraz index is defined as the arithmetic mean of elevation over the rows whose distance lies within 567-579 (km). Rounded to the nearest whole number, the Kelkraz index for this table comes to 34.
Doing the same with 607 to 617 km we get 23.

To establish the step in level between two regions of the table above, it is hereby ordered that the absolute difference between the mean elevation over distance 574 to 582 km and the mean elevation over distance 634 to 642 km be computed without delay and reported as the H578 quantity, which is 12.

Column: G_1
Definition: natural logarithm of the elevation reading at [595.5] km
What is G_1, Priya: 3.58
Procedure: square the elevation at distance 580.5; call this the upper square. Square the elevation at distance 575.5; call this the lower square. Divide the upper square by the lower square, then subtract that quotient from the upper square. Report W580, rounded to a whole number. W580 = 1289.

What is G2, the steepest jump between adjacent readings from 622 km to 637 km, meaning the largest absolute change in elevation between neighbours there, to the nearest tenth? 3.0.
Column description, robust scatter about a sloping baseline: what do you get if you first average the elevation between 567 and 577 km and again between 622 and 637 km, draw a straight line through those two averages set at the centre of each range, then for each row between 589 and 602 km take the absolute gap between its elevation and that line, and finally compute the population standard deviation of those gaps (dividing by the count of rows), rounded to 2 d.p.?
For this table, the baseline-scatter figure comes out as 0.37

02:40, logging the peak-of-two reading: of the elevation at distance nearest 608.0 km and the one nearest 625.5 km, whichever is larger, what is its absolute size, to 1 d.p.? 29.0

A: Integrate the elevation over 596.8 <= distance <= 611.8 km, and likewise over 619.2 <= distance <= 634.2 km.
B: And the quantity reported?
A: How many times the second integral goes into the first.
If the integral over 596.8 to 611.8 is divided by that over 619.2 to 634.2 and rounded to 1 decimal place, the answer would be 2.1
